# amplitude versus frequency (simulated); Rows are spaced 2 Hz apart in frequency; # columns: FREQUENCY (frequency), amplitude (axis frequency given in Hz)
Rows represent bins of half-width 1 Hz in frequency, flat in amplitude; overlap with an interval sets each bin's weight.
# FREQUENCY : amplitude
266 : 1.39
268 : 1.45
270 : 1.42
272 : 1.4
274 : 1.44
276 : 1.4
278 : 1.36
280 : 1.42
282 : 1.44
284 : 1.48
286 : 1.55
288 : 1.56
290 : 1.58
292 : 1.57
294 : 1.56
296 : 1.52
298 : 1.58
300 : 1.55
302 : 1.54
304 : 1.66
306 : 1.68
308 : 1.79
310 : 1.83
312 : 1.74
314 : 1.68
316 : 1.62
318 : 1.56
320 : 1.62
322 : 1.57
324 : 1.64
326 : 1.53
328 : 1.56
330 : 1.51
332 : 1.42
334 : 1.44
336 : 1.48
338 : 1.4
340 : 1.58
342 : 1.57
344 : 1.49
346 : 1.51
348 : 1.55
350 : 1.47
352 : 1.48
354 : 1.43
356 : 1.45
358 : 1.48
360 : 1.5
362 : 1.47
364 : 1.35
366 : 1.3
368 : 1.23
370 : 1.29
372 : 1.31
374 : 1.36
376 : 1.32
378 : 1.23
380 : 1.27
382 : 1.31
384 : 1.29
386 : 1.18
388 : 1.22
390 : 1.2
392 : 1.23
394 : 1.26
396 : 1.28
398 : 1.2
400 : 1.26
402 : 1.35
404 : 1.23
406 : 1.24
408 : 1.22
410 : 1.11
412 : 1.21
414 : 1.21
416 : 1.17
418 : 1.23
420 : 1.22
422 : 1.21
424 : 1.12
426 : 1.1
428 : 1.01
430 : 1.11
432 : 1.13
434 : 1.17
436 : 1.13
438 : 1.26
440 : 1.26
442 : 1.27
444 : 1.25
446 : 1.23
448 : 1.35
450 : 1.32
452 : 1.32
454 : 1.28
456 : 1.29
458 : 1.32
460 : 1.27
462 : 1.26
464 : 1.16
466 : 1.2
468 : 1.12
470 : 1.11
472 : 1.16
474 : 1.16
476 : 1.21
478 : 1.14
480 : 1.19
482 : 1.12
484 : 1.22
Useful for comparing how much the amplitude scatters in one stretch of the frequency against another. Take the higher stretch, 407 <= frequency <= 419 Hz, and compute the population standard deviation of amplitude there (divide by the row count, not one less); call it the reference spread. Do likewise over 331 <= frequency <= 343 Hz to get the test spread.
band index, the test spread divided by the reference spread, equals 1.7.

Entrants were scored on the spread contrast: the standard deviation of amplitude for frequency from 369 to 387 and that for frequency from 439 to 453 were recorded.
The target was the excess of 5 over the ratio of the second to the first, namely 4.2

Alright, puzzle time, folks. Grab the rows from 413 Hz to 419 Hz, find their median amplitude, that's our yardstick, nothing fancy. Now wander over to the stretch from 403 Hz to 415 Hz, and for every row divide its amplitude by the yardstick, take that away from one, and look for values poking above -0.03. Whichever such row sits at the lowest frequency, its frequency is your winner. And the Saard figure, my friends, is 404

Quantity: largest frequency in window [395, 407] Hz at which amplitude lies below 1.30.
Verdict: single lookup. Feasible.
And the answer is 406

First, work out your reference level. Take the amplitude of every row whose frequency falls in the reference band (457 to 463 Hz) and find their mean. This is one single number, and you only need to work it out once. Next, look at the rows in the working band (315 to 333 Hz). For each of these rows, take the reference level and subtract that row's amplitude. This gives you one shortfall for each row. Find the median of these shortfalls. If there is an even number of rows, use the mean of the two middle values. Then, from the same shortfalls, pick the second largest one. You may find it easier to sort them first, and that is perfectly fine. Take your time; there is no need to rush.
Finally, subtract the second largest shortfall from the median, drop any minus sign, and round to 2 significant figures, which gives 0.050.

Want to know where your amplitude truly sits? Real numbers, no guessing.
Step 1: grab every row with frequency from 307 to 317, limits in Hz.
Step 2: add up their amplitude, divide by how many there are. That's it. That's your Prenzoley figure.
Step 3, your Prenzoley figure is 1.73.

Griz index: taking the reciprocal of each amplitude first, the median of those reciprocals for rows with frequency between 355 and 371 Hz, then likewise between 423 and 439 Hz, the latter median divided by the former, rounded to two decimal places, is 1.24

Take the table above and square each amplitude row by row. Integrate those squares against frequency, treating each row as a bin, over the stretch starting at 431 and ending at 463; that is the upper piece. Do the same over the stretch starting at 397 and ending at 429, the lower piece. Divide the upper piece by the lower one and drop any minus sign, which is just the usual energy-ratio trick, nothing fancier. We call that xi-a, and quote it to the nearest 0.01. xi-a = 1.11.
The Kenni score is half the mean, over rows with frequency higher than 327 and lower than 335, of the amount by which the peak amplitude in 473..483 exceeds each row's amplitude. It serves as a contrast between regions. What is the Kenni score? -0.14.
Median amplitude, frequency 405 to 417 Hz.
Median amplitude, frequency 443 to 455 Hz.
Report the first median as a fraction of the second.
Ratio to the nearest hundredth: 0.93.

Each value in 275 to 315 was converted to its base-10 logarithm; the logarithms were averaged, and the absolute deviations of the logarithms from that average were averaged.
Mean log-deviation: 0.026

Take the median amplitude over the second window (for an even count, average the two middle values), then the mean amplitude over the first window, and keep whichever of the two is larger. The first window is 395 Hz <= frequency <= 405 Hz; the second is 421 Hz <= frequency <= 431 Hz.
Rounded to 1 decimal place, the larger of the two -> 1.3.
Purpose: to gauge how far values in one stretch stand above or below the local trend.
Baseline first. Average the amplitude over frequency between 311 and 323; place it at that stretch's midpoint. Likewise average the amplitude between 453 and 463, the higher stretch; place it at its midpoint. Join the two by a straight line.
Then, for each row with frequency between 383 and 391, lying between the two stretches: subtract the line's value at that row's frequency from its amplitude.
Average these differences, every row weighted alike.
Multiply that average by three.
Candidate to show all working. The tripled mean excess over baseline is -0.71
